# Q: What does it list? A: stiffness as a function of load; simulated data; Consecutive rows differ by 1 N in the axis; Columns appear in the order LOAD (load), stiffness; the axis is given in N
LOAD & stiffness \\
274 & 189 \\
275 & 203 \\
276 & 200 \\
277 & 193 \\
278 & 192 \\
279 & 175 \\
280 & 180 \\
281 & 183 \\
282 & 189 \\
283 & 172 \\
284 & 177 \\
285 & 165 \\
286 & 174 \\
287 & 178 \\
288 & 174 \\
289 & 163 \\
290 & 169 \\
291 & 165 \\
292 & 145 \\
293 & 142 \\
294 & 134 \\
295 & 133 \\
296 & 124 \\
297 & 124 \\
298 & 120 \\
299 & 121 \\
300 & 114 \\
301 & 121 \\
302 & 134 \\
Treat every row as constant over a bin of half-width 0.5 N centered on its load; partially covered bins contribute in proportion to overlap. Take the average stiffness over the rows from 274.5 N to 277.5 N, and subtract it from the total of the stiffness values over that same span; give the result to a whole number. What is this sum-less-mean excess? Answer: 397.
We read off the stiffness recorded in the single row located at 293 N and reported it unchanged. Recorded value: 142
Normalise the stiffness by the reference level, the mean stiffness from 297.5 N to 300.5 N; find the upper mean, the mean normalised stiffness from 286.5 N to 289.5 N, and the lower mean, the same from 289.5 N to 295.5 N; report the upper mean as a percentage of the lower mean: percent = 116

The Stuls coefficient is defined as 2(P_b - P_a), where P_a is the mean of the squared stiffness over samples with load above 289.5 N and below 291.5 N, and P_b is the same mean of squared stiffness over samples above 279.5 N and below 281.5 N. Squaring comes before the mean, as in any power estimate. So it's 10103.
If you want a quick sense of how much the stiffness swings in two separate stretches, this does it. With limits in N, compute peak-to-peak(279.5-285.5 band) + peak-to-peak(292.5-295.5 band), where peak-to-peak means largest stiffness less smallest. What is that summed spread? 33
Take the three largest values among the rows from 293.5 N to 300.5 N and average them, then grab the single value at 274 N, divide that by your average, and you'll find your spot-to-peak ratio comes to 1.45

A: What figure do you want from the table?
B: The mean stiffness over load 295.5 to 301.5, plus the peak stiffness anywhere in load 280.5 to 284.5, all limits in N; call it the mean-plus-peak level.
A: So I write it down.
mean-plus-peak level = 310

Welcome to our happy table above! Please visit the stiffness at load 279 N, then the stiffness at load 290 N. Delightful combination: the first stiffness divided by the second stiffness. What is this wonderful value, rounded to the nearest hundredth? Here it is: 1.04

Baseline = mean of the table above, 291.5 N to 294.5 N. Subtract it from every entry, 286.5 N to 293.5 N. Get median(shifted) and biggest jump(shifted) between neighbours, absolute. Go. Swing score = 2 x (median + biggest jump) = 89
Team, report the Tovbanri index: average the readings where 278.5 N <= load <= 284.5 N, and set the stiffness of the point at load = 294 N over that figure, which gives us 0.75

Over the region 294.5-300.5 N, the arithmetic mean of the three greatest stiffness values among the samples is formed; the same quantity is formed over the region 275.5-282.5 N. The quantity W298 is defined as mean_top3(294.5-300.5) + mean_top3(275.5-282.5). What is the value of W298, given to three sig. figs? 322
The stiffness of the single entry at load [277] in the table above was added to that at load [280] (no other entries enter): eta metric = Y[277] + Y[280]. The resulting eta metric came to 373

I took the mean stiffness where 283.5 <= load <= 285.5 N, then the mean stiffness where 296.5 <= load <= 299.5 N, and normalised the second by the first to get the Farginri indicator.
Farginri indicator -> 0.71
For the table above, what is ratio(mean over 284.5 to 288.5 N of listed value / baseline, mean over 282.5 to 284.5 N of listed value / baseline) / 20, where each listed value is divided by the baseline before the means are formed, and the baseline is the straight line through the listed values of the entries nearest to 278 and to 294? 0.0529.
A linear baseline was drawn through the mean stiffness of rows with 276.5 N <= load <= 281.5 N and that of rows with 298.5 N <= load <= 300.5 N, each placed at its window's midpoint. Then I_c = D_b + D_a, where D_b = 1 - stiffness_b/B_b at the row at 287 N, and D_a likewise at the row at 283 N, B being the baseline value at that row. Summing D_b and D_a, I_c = -0.13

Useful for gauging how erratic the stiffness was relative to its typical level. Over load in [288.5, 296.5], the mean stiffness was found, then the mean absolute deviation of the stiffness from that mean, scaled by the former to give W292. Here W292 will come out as 0.096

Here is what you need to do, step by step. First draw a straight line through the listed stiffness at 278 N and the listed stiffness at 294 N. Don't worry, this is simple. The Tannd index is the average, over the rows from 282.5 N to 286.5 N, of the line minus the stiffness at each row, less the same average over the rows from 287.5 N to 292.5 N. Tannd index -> 11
